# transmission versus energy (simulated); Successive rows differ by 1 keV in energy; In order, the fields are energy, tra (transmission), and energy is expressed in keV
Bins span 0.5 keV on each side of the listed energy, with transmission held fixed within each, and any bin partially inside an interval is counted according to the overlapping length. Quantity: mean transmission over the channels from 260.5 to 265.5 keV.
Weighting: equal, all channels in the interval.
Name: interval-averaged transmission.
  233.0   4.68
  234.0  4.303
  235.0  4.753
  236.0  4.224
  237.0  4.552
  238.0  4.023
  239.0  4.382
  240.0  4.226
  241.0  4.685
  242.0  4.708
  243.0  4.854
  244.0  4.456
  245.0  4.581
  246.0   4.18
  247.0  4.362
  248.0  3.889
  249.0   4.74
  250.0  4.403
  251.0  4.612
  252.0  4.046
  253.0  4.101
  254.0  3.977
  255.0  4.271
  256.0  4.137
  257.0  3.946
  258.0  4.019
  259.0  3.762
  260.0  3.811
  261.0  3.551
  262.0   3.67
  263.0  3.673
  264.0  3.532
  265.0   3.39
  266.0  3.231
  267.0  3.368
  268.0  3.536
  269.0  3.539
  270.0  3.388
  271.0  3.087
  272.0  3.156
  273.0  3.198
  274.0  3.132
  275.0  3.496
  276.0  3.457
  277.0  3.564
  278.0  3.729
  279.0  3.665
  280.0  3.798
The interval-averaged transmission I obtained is 3.56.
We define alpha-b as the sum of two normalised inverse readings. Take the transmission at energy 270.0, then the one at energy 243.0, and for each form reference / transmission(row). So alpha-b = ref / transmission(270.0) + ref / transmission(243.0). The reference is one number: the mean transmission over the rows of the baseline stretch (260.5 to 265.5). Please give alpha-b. 1.79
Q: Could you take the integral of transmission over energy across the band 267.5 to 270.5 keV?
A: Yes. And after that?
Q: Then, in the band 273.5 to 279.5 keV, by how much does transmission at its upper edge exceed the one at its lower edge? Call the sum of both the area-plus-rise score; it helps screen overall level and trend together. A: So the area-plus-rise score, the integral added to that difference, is 11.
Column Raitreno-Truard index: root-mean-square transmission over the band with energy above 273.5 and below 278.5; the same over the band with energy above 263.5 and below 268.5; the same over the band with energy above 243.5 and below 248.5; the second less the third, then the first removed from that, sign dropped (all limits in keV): 4.4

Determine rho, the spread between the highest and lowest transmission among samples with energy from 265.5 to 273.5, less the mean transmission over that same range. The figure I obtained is -2.86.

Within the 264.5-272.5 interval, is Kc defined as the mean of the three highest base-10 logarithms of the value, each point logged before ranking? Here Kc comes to 0.54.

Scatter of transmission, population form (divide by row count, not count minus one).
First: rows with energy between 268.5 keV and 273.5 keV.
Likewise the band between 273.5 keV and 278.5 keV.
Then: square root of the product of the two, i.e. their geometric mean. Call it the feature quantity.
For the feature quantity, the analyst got 0.180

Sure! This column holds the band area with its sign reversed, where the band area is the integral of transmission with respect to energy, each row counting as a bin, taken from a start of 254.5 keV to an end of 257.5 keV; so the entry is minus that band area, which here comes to -12.4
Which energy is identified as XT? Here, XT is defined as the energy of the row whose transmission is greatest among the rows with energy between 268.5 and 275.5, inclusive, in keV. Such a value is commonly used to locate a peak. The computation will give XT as 269.0 keV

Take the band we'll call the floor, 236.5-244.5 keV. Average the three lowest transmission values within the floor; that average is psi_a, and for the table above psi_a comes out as 4.2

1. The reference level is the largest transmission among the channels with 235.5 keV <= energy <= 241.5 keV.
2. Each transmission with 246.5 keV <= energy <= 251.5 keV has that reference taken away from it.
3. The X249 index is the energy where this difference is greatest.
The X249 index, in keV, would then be 249.0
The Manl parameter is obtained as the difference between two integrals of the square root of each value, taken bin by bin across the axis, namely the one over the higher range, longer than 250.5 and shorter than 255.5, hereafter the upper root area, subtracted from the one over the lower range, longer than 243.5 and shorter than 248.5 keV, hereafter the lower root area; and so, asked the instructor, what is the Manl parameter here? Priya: 0.11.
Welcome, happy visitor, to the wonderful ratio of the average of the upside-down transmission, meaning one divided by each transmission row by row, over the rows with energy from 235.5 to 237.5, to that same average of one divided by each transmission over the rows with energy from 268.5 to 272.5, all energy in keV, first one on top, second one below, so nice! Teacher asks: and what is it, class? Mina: 0.75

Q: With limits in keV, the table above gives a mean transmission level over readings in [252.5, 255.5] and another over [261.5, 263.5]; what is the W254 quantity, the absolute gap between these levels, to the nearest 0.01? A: 0.44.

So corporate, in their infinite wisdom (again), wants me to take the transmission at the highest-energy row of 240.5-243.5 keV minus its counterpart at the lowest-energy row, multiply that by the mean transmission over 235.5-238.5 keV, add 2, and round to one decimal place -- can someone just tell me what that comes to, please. 2.7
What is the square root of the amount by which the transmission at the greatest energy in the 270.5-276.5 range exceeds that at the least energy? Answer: 0.61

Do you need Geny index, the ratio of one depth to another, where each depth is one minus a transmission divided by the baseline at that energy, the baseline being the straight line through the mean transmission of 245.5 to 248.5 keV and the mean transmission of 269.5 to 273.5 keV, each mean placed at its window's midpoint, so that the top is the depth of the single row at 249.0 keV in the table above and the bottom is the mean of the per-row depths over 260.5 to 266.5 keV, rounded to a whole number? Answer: -92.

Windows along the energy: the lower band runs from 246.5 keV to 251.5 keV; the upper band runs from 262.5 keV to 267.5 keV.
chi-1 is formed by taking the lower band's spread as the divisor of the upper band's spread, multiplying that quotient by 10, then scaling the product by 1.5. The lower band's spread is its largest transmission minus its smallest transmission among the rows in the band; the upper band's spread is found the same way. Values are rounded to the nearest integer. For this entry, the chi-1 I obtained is 8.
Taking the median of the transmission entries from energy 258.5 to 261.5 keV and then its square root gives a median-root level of 1.94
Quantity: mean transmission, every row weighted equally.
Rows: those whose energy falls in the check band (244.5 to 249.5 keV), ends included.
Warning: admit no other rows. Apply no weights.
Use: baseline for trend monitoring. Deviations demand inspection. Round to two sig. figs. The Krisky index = 4.4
